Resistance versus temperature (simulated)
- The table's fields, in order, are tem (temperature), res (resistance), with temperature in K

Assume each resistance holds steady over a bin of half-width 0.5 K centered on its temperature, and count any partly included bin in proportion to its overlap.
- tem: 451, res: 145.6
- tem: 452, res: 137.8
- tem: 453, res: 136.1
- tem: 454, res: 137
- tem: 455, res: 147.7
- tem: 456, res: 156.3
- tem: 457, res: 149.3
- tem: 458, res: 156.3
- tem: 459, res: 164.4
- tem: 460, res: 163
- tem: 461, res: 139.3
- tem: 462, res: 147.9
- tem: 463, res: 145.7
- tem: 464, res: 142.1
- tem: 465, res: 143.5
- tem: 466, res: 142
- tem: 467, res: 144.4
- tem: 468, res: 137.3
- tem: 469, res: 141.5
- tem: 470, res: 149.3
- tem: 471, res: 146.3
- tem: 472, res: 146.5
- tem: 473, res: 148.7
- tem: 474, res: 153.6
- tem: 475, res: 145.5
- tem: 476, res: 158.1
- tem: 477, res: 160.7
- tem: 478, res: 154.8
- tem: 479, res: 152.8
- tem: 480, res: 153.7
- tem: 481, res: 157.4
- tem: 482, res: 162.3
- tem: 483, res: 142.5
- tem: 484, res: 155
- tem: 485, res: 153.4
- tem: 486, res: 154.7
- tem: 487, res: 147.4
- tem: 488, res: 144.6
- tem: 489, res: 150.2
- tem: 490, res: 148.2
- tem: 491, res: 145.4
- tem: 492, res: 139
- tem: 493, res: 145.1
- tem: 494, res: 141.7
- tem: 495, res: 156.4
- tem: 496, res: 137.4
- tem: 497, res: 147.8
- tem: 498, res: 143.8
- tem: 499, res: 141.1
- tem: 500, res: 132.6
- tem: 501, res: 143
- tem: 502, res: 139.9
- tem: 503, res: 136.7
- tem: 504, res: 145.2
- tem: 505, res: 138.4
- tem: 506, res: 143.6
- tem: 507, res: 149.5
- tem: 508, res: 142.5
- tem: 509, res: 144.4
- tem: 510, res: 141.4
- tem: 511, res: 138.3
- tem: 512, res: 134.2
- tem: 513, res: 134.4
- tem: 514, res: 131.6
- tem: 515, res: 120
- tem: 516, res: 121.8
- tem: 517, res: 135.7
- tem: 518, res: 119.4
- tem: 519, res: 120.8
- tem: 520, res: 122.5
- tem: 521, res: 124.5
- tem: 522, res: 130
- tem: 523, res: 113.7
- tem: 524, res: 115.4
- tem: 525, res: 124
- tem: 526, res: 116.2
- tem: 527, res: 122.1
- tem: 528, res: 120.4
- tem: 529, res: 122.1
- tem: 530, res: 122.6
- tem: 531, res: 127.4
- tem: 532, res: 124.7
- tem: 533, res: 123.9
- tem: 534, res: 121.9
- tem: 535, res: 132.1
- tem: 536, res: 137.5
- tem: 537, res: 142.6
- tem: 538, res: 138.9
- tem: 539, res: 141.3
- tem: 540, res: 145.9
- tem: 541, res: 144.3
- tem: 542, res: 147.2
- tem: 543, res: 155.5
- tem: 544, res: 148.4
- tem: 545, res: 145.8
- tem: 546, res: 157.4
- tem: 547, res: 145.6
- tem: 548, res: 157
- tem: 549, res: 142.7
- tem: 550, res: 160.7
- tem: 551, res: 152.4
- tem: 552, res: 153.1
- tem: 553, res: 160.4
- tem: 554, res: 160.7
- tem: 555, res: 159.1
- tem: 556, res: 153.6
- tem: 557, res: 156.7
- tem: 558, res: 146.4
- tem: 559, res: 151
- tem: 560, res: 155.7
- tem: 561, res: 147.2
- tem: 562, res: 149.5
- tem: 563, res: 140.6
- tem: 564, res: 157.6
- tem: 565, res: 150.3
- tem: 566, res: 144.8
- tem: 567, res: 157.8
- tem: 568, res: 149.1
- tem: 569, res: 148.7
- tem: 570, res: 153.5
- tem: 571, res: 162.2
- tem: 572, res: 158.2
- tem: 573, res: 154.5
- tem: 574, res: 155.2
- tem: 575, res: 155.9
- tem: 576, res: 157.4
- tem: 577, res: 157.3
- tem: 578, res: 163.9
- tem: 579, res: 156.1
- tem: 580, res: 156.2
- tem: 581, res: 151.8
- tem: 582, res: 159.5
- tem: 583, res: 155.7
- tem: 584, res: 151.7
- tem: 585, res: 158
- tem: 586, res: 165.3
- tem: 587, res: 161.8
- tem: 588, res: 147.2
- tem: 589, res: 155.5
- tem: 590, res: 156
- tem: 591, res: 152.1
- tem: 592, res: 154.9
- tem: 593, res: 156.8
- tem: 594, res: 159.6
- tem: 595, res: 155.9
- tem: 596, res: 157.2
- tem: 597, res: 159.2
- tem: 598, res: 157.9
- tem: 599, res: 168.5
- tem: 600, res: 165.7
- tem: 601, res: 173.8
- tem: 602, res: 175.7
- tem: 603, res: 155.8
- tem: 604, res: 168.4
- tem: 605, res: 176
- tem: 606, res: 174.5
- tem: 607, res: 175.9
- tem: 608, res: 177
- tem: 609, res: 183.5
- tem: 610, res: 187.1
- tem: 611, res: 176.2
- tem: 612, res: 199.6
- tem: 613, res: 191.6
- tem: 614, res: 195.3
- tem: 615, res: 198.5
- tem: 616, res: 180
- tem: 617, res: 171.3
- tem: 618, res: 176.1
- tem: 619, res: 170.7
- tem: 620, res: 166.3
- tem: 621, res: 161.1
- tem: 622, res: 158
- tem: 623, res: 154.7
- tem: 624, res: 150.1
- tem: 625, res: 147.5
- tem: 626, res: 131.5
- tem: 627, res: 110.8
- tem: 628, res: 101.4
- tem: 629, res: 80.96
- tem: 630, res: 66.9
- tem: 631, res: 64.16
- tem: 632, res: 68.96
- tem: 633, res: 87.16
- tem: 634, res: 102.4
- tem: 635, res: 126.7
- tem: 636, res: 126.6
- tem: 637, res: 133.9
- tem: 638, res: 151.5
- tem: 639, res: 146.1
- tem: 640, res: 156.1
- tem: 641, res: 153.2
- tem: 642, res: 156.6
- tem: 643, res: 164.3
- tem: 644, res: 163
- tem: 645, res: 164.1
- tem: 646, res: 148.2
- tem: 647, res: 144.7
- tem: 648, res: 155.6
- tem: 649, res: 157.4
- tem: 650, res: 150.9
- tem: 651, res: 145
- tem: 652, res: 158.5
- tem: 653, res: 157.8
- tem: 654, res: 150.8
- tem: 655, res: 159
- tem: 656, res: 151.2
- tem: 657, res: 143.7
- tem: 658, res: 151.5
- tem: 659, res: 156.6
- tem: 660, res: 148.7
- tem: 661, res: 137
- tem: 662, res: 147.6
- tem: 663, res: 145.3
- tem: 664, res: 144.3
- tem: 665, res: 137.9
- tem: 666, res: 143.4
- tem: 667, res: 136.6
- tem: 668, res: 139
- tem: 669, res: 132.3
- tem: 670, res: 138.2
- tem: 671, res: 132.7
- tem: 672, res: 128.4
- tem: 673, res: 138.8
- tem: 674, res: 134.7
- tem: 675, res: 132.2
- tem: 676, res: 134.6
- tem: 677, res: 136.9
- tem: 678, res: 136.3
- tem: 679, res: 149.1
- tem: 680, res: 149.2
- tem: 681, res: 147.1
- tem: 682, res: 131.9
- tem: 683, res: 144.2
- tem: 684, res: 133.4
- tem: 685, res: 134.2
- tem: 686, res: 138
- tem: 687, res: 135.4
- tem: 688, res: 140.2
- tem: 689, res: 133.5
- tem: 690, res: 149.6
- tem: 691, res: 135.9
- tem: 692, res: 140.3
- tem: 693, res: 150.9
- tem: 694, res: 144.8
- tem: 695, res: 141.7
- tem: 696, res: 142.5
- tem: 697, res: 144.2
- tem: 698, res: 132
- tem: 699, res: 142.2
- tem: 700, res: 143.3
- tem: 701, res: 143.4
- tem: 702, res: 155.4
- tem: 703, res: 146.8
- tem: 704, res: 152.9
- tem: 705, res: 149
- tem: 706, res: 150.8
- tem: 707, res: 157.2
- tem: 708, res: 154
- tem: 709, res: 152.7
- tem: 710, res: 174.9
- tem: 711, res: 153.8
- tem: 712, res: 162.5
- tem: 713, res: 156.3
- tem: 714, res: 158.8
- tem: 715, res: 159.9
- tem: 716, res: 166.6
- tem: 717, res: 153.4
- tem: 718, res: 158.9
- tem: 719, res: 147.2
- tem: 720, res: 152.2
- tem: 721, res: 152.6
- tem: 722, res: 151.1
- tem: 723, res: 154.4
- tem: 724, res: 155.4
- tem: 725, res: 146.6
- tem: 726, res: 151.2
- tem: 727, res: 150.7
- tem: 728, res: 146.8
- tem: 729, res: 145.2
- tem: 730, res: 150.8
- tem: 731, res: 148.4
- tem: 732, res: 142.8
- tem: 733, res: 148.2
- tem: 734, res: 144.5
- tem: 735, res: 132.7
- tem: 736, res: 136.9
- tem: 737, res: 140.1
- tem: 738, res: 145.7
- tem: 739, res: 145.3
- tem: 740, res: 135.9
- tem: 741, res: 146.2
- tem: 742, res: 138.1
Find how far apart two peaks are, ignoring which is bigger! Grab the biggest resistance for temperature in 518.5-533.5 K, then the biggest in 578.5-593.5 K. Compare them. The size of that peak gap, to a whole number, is 35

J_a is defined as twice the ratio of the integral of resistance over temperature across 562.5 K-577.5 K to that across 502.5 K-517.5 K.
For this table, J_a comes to 2.2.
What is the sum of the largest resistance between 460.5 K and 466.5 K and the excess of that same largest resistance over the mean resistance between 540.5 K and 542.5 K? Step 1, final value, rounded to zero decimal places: 150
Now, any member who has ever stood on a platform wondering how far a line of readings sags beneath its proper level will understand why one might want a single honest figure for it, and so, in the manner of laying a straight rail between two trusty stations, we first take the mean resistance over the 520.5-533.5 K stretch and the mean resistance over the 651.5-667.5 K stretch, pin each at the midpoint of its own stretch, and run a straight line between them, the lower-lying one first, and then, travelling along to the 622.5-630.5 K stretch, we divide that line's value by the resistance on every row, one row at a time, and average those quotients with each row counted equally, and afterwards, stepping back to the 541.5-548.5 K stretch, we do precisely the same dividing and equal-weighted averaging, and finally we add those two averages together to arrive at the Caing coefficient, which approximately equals 2.1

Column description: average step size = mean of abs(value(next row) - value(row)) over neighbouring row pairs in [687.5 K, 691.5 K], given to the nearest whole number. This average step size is 12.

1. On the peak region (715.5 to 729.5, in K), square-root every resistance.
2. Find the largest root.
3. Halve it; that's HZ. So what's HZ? 6.45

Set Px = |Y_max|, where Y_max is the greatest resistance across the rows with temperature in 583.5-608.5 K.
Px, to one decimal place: 177.0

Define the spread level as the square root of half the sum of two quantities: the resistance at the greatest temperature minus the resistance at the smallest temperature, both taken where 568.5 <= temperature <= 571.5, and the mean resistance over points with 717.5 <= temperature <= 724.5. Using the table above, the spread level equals 9.1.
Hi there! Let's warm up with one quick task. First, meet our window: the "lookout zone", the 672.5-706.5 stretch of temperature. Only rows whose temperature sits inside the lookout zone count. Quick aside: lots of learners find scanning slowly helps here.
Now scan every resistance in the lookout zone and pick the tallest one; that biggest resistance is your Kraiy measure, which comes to 155.4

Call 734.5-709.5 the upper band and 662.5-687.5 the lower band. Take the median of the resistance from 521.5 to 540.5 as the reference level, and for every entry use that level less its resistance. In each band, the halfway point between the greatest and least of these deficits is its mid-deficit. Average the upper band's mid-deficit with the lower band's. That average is -24.8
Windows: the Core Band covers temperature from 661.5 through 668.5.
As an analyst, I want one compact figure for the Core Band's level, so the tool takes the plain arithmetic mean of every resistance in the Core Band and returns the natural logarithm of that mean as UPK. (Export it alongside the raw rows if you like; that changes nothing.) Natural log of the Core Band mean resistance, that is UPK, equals 4.96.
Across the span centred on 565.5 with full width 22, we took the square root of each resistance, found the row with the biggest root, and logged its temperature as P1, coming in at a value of 571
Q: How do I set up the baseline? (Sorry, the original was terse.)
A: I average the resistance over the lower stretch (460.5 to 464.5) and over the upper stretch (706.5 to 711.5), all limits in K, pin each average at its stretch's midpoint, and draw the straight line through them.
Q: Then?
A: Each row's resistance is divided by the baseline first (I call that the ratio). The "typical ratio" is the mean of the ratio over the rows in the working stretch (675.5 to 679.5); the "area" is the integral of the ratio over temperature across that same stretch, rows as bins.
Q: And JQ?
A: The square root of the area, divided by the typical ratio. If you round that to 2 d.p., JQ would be 2.12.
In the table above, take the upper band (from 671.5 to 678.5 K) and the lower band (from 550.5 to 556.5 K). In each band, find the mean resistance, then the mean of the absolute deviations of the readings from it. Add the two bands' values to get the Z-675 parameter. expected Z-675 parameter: 5.9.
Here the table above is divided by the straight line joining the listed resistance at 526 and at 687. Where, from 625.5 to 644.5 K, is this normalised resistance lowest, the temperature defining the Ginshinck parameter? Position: 631 K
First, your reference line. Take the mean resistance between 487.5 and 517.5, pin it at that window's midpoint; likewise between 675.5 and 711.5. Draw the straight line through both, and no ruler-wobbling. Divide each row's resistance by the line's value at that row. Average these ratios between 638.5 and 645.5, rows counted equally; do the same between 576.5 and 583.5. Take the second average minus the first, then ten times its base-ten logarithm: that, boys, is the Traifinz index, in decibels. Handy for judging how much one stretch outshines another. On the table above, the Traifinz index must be -21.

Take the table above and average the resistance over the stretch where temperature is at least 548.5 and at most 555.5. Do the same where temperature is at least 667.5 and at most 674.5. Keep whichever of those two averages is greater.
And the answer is 156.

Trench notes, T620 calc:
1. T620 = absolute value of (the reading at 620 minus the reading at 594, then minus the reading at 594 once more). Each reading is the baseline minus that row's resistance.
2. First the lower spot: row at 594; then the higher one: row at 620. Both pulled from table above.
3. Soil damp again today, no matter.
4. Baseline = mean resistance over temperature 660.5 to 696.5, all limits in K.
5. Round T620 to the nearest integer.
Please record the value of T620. 14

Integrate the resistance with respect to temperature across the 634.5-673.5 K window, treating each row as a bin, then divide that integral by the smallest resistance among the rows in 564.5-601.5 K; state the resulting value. 40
